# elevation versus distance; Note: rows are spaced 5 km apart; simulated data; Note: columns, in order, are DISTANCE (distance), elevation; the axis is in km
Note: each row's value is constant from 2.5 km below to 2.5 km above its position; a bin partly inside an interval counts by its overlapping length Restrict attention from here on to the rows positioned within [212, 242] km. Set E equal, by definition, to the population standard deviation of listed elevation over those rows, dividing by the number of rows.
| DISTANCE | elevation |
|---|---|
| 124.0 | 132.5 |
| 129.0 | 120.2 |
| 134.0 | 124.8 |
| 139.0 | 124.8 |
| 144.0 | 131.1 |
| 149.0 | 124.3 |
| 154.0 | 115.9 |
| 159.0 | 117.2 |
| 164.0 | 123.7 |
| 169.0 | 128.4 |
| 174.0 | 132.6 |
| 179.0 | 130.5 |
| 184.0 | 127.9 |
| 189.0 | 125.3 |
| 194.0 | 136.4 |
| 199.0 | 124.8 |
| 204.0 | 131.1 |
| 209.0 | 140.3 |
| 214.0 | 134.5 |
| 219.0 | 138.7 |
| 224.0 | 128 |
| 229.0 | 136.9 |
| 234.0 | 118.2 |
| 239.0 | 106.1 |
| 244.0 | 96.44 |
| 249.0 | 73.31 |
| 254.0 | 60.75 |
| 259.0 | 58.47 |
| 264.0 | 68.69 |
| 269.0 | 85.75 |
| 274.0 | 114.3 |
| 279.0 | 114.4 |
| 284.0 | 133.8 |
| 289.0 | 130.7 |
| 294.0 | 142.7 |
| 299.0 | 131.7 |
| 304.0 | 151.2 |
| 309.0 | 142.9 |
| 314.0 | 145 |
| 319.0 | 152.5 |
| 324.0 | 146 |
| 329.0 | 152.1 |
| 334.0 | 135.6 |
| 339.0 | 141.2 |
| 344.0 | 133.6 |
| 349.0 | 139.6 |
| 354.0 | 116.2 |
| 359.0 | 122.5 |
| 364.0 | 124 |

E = 12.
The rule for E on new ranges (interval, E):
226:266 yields 27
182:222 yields 6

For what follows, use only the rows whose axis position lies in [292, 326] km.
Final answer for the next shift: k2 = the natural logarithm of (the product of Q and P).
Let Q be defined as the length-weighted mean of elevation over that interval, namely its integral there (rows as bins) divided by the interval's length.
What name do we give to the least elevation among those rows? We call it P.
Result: 9.85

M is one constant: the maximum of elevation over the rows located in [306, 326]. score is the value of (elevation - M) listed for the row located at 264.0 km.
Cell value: -84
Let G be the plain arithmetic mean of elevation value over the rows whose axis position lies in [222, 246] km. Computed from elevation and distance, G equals 117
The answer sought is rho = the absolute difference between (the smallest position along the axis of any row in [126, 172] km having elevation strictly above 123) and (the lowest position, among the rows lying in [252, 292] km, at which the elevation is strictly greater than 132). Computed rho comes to 150 km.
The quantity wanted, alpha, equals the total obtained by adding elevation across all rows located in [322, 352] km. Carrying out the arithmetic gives 848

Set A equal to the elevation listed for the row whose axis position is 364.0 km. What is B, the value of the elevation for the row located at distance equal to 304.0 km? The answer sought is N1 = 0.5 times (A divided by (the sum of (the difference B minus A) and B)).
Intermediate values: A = 124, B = 151.2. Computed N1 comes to 0.35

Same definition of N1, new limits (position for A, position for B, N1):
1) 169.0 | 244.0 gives 1.00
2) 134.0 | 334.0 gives 0.43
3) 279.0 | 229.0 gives 0.36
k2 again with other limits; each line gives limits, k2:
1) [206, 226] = 9.76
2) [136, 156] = 9.58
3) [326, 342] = 9.87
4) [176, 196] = 9.70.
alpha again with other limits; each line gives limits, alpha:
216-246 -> 724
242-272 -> 443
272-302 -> 768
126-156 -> 741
